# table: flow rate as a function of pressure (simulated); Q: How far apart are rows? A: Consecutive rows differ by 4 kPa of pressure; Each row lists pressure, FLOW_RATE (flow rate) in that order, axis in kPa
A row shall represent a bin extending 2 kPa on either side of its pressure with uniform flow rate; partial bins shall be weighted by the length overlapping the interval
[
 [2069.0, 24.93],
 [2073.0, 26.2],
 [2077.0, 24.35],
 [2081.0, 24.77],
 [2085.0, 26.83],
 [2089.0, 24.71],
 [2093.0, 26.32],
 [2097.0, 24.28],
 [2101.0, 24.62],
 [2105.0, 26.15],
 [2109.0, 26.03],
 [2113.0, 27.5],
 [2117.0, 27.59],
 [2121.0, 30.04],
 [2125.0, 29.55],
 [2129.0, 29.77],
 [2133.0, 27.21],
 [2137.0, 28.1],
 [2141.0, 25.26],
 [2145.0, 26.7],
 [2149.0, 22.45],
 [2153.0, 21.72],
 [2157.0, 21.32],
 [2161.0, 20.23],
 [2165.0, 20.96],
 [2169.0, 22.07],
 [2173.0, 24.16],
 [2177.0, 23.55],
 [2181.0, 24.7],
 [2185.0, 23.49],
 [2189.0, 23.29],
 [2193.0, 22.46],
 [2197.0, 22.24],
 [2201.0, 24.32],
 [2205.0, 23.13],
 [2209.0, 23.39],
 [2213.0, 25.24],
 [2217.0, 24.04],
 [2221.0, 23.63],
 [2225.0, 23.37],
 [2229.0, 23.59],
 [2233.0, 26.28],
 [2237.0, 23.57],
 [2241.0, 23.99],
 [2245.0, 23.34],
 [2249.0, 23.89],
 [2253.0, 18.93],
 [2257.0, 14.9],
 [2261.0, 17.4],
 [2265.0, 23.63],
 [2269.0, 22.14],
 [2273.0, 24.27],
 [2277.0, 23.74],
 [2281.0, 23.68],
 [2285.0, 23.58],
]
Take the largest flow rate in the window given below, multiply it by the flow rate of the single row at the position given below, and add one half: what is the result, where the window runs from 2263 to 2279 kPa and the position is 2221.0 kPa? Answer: 574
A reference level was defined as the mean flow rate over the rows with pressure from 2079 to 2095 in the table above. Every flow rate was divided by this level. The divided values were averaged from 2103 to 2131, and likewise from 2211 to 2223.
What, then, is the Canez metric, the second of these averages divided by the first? 0.87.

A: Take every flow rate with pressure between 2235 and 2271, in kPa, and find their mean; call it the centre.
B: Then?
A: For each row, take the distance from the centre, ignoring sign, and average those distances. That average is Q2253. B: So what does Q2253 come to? 2.8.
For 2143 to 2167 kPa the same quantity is 1.6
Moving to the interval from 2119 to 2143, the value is 1.5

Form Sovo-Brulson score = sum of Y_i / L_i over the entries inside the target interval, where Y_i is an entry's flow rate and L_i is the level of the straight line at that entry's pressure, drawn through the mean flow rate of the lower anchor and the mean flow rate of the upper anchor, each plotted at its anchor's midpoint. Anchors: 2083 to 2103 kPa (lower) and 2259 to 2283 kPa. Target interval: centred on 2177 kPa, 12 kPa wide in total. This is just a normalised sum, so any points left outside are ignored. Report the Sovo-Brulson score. 3.02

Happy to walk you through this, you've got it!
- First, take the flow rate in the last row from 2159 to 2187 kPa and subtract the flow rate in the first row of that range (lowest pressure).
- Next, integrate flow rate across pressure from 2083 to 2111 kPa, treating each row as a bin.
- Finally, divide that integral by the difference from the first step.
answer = 220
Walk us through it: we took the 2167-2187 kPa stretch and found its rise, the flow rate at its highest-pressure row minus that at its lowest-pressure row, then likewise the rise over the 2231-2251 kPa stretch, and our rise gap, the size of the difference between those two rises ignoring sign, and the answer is 3.8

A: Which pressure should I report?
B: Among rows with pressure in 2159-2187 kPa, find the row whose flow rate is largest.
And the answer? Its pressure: 2181.0 kPa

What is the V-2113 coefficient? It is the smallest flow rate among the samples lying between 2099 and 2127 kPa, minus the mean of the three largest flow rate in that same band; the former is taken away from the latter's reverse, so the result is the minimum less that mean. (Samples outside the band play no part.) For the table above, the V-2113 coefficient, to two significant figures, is -4.4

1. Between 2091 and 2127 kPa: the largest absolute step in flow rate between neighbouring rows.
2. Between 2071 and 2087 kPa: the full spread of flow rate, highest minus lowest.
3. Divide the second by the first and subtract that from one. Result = 0.0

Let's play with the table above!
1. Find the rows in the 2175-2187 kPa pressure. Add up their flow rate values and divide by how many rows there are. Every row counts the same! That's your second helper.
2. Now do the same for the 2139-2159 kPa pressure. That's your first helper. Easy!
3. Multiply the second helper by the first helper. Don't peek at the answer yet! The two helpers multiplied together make 562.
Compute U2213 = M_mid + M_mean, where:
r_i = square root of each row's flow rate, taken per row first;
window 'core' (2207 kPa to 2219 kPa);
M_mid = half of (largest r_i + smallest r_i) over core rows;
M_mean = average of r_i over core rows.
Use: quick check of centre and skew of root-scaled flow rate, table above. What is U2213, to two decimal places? 9.85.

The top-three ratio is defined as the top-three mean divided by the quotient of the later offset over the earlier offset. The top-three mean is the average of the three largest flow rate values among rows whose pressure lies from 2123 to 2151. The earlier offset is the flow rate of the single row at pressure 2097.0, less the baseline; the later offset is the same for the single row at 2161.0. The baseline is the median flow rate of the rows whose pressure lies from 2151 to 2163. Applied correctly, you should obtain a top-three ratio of -79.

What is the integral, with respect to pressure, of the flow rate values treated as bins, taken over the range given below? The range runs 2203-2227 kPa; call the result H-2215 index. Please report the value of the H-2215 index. 571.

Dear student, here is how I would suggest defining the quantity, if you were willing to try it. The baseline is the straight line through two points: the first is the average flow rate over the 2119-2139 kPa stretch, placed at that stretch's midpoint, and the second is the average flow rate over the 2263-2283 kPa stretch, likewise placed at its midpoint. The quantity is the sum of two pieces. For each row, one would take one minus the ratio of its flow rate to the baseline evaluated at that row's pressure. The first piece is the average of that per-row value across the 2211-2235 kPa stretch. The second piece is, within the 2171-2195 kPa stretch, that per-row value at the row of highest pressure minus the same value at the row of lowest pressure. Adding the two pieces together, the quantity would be 0.08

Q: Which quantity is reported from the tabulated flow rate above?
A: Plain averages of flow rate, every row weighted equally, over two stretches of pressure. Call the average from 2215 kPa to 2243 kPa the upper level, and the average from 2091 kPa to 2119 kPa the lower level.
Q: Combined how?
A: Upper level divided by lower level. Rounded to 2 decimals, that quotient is 0.92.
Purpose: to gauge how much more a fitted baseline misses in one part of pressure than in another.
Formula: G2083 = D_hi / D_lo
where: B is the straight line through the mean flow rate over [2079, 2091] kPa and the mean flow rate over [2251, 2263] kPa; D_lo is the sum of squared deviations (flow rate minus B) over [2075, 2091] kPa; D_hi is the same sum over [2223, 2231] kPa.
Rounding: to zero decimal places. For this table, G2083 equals 10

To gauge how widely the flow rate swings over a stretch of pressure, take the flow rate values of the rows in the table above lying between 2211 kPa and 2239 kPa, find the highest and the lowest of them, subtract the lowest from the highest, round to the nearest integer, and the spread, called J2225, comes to 3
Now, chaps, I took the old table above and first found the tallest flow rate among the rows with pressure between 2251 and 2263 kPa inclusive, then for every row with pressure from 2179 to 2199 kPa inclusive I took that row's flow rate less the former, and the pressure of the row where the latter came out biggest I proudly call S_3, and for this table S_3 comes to 2181.0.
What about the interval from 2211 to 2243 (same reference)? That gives 2233.0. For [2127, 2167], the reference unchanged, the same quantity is 2129.0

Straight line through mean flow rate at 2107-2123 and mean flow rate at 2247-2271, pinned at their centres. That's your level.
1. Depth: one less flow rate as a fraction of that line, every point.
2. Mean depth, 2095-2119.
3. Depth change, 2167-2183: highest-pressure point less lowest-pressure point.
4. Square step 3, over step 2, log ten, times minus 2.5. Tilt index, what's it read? 1.6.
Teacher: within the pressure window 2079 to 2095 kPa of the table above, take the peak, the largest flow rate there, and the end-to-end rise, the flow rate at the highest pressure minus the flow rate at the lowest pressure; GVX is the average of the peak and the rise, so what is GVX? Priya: 14.2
